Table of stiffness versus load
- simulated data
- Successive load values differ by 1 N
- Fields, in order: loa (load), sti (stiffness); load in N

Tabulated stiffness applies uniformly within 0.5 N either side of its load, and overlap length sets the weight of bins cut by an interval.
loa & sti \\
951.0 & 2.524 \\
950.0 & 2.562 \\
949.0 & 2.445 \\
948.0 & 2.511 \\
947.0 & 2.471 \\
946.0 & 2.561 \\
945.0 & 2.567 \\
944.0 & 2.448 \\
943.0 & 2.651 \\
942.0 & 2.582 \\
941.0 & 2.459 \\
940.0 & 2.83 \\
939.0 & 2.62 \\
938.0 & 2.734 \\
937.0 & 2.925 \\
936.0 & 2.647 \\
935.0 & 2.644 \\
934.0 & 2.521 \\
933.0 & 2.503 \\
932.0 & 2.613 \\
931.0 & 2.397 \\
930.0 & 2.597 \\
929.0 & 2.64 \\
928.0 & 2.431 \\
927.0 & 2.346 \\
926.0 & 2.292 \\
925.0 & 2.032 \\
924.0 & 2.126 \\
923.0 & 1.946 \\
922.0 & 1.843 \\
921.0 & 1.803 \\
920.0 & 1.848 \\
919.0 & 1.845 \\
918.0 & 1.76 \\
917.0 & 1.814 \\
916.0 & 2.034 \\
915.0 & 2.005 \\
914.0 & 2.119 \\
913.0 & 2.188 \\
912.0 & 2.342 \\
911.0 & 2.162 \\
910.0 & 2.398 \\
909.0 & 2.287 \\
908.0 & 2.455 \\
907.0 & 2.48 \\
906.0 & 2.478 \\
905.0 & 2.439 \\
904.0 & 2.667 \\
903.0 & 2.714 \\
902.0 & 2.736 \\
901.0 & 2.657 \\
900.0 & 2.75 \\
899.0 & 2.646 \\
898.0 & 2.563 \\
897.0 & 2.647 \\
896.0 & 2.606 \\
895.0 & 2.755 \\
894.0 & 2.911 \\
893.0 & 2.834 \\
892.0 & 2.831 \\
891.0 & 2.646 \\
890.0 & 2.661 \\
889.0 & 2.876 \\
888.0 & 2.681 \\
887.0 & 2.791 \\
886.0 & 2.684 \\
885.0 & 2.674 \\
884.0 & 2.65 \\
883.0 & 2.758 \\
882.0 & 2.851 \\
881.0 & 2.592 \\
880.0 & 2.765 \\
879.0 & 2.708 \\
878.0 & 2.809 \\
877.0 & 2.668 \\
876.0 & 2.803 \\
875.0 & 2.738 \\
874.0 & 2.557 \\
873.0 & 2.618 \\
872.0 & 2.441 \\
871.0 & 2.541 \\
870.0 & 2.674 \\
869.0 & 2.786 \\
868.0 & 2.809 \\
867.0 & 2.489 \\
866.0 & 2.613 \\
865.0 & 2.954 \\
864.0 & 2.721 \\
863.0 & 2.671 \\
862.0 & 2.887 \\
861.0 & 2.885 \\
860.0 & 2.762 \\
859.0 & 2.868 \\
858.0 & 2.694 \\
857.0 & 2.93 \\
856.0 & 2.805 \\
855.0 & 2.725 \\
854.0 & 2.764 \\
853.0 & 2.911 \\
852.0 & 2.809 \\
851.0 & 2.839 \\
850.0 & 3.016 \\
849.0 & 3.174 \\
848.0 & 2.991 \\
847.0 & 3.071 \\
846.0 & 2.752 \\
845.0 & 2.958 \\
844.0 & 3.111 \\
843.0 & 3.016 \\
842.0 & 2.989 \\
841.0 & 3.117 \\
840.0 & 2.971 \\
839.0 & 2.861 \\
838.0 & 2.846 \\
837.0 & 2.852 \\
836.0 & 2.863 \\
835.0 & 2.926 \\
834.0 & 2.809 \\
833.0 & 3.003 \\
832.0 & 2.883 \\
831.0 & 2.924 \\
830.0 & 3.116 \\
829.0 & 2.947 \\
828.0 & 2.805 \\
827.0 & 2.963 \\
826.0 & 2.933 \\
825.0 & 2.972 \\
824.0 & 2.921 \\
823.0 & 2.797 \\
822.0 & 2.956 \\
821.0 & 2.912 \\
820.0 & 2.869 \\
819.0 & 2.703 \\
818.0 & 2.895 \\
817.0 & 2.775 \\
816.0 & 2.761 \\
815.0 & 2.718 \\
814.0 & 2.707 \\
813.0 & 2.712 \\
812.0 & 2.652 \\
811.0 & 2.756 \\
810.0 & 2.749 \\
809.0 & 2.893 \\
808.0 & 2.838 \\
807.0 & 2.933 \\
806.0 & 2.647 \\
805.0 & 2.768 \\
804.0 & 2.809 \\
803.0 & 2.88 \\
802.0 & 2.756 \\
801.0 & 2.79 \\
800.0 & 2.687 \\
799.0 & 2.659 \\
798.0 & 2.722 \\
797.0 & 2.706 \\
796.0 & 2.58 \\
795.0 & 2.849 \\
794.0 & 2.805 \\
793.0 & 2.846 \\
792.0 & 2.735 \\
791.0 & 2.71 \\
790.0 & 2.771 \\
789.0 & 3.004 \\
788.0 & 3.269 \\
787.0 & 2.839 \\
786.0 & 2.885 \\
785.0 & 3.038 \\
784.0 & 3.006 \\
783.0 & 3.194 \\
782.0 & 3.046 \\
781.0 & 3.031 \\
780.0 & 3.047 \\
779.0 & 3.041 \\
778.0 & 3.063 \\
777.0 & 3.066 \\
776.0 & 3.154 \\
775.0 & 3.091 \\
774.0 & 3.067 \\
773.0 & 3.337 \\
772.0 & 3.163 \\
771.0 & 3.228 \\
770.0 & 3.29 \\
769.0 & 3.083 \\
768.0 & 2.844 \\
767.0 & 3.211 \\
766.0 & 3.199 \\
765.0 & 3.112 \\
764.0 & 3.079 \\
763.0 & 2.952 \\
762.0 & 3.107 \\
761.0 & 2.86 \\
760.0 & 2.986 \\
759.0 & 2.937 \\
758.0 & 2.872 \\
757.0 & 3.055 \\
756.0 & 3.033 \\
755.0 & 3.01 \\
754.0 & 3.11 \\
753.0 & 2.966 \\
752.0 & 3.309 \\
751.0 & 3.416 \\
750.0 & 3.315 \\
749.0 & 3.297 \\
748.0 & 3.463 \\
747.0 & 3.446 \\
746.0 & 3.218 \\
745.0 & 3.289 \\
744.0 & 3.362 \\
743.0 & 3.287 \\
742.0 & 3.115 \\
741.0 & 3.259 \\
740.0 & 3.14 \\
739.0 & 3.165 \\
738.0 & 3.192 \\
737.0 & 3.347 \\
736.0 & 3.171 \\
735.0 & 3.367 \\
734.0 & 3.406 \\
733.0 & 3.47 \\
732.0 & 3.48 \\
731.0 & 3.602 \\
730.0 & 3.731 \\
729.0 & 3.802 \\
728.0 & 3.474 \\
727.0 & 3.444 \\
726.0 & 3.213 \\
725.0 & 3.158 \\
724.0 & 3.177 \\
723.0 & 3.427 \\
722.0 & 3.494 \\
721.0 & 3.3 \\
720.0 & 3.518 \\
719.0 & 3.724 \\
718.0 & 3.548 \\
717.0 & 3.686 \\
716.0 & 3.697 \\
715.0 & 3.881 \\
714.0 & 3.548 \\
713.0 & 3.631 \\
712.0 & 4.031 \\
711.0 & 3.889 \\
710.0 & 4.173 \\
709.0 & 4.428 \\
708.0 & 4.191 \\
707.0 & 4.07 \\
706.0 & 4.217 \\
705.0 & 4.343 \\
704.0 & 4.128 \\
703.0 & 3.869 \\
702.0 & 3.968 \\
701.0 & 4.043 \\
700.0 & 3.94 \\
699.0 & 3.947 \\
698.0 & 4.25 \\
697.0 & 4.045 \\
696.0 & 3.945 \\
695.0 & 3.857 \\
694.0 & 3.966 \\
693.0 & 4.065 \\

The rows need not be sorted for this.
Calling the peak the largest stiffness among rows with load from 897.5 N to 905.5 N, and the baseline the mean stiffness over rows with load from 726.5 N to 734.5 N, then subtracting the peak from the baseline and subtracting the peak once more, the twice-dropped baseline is -1.9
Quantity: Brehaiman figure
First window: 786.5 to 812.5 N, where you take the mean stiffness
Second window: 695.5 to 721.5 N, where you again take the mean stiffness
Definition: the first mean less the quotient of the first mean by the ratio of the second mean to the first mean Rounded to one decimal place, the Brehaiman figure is 0.8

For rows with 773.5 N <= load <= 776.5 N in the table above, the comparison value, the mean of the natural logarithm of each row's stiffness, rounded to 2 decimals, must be 1.13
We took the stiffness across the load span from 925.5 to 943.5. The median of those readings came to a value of 2.6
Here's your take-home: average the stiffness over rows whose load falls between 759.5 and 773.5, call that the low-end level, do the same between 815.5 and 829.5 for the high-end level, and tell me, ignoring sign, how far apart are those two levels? 0.23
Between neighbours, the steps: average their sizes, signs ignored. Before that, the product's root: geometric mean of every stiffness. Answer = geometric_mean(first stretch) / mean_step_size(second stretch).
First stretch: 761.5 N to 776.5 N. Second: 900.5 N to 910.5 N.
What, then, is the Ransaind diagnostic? 39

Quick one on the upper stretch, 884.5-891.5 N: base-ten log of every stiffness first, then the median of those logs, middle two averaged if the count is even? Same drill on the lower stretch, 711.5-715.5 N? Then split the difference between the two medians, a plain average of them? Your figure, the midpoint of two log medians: 0.50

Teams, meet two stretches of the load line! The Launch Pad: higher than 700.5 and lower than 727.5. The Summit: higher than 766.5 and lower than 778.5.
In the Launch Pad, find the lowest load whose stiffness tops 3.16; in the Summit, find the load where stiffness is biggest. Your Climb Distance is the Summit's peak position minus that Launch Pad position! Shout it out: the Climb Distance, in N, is 72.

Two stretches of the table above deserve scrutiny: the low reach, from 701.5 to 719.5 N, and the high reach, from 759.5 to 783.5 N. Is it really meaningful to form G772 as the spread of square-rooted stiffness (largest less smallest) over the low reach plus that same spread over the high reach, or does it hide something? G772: 0.36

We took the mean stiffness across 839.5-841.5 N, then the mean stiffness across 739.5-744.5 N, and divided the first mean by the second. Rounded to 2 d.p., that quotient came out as 0.94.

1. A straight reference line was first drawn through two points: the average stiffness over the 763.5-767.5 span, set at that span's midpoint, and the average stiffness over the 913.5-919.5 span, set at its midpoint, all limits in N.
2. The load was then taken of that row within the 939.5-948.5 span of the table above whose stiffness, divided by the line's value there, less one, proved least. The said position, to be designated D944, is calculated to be 941.0 N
